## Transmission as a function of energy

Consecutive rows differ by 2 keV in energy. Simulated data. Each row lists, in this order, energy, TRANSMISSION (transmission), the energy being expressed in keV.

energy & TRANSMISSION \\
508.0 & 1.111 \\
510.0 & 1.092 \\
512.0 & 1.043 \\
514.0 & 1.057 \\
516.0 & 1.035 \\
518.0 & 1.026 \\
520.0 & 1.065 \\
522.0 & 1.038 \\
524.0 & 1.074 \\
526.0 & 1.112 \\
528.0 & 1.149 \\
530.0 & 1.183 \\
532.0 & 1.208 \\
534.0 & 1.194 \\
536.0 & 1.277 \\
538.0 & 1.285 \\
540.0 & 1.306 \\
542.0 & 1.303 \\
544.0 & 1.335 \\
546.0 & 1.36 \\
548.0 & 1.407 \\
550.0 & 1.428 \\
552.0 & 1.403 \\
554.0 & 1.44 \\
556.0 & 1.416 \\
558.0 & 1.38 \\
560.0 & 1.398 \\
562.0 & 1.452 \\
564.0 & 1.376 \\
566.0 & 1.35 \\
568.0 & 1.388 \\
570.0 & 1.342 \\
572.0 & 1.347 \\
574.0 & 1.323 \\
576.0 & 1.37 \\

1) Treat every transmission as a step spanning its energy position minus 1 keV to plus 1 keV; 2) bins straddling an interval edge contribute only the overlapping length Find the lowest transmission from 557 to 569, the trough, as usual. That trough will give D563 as 1.35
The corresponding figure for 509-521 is 1.026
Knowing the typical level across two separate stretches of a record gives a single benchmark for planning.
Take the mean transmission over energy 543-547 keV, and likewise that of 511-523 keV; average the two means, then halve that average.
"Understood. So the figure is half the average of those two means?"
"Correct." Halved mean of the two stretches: 0.60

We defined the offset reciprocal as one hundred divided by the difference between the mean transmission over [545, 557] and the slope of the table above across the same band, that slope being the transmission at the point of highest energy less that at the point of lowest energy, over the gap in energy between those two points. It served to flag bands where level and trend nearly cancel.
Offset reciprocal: 71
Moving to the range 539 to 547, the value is 76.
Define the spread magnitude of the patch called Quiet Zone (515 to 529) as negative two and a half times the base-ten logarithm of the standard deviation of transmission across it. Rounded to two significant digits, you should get 3.4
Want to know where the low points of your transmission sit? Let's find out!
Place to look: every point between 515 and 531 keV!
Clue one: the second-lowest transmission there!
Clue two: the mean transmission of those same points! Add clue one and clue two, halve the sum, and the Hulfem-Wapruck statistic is 1.06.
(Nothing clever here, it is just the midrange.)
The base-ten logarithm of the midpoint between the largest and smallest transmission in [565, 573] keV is 0.14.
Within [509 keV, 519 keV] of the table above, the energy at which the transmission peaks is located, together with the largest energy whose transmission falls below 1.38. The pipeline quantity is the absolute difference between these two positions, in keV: 8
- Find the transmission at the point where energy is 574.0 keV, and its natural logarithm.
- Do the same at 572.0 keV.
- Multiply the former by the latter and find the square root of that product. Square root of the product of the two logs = 0.29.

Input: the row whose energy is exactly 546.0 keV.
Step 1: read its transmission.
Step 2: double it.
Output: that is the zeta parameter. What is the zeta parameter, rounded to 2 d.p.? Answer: 2.72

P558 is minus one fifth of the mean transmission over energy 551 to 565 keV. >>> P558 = -0.282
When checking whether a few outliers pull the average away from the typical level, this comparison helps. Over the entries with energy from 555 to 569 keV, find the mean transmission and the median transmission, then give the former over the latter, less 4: -3.00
